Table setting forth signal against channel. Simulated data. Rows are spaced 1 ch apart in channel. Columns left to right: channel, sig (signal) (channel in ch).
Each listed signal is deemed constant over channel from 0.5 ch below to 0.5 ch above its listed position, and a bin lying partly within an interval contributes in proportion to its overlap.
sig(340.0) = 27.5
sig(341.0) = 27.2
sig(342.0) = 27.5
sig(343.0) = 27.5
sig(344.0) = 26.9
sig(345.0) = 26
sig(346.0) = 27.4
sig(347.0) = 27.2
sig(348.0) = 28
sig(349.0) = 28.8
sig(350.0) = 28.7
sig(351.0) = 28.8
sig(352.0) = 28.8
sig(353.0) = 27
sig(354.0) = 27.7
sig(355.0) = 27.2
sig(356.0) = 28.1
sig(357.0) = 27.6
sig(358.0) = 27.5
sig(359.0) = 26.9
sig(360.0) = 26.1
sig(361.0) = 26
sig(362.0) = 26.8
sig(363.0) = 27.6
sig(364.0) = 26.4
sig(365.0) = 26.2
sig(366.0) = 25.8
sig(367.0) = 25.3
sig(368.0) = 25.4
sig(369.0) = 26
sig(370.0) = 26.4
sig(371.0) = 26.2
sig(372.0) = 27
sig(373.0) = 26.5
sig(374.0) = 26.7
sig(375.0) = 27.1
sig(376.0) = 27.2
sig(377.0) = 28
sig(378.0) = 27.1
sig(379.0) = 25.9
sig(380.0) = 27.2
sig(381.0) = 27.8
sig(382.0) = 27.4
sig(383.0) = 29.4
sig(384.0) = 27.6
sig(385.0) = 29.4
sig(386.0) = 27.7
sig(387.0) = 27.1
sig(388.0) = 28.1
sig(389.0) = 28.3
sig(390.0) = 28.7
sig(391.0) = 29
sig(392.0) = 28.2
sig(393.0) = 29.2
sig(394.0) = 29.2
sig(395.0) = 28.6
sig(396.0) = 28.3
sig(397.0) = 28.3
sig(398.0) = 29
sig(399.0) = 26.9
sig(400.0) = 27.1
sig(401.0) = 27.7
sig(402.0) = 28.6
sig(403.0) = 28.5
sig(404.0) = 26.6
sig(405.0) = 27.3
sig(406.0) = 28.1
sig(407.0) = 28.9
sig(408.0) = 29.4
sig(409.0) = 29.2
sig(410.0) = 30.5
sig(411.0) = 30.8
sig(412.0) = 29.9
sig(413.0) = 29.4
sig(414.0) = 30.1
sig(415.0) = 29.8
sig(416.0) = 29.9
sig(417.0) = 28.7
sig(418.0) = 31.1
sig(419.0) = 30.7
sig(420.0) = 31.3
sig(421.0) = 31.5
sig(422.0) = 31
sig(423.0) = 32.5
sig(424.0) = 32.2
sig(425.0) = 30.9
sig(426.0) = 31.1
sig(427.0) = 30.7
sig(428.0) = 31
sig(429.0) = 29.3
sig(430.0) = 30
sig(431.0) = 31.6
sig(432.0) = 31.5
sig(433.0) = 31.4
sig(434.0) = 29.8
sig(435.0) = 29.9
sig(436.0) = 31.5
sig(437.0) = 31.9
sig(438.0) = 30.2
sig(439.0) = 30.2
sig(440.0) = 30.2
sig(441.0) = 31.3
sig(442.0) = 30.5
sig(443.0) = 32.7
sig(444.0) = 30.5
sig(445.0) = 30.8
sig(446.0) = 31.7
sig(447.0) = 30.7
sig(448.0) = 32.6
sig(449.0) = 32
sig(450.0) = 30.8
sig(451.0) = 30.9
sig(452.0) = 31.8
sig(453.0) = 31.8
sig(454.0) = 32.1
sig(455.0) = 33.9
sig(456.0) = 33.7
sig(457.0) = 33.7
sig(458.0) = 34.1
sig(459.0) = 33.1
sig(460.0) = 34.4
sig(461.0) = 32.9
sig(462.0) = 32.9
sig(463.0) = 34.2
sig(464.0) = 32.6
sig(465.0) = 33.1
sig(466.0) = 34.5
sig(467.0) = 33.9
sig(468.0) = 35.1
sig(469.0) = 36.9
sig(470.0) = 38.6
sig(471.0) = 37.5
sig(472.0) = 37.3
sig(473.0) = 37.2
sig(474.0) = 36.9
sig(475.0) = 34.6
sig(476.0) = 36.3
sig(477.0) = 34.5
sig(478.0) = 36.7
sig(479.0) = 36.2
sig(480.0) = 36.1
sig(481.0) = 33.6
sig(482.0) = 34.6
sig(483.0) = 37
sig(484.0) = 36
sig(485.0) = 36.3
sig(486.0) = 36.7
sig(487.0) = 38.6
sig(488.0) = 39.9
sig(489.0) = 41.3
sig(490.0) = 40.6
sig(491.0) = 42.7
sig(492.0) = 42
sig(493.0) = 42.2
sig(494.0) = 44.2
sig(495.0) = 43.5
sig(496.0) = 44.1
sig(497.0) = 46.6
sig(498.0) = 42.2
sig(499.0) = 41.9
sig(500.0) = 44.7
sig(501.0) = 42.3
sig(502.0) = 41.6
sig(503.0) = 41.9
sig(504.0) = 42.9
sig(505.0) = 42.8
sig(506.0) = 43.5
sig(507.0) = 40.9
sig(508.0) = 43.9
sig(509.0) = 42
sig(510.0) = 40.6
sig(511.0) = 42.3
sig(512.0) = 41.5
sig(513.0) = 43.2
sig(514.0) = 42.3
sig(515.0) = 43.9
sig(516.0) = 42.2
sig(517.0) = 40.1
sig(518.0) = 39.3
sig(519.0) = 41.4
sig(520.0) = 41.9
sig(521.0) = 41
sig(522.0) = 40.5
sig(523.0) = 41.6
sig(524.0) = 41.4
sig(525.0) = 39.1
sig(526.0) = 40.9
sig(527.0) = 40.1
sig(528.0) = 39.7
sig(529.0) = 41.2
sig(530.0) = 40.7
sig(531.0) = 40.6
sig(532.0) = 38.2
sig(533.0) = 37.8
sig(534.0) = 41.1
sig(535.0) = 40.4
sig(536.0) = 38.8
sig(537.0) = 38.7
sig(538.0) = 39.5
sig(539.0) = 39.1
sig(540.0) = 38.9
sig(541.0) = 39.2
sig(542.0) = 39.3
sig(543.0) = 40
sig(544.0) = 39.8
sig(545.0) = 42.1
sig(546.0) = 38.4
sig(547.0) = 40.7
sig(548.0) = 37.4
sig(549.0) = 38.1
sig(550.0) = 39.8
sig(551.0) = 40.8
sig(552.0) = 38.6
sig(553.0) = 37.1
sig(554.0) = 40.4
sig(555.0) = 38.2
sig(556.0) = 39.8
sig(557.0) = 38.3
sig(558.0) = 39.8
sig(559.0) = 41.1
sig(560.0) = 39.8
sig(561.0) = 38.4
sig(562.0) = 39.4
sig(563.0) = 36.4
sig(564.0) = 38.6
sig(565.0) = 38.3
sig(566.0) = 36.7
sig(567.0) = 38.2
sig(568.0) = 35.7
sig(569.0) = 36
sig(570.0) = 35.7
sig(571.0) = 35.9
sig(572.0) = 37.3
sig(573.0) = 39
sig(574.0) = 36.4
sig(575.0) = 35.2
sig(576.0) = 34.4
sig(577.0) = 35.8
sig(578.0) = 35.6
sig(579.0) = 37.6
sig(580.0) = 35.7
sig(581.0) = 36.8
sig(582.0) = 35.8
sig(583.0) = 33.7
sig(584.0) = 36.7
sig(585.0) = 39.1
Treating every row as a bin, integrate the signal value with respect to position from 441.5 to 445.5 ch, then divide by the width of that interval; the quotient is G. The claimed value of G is 31.1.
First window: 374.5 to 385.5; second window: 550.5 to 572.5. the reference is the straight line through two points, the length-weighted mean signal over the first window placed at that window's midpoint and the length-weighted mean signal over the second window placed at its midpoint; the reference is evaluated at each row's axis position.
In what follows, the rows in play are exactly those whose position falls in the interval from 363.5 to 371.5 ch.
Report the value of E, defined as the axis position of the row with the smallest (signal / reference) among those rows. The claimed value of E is 367.0 ch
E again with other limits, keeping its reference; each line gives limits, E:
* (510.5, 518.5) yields 518.0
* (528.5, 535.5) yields 533.0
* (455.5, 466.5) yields 464.0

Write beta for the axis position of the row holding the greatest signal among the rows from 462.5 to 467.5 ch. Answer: 466.0 ch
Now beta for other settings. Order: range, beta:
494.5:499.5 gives 497.0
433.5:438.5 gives 437.0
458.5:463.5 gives 460.0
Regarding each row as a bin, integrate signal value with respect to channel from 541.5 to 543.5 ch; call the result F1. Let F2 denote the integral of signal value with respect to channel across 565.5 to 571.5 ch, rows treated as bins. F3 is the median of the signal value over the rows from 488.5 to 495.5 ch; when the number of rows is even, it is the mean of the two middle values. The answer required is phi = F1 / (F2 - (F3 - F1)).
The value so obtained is 0.31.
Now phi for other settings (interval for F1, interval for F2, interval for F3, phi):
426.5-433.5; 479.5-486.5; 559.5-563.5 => 0.50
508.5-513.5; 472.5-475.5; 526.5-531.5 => 0.75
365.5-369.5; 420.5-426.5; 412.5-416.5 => 0.39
